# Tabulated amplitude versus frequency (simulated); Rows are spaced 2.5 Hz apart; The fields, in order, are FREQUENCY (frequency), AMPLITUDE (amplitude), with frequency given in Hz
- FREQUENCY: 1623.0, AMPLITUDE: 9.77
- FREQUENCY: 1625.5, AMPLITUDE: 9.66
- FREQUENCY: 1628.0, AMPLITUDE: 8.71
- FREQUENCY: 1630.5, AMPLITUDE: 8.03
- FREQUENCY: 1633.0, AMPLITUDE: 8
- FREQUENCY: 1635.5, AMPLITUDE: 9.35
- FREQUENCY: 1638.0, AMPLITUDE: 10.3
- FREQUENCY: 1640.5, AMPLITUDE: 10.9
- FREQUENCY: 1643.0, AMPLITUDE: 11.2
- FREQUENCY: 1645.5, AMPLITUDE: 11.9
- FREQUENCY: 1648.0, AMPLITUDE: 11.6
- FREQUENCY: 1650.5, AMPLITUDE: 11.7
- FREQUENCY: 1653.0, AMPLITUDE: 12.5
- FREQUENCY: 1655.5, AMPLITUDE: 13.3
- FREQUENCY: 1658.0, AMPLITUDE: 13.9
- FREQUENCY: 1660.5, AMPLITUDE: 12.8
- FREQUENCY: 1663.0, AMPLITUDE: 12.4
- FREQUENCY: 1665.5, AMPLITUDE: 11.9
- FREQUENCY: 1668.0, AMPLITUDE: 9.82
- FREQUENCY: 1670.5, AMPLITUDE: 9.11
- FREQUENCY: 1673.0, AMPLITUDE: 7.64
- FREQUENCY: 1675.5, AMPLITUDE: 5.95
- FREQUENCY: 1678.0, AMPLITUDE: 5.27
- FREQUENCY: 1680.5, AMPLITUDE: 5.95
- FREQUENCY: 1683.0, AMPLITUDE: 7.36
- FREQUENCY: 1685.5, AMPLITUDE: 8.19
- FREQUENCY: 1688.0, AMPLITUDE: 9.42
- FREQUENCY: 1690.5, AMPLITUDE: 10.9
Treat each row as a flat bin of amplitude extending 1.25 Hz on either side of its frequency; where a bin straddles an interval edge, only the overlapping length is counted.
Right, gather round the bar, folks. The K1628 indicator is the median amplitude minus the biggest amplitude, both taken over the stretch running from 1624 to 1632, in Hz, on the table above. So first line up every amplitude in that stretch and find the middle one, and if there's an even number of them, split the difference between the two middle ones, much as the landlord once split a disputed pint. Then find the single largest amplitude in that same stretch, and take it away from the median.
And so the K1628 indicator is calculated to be -0.95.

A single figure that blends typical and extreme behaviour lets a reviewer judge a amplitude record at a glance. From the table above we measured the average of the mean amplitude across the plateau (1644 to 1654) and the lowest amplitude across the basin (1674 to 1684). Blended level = 8.6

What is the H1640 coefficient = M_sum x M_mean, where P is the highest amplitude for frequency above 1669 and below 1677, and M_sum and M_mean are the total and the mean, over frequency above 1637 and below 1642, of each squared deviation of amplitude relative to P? 11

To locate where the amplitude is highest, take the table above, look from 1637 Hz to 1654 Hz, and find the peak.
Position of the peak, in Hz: 1653.0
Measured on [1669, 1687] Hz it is 1670.5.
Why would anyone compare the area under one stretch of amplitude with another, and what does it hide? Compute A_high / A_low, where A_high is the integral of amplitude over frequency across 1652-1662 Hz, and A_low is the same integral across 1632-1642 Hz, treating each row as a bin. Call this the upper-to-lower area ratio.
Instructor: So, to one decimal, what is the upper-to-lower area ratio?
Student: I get 1.4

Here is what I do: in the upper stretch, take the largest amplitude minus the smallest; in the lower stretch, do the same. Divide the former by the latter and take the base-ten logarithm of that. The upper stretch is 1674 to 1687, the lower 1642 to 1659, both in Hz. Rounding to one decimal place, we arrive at 0.0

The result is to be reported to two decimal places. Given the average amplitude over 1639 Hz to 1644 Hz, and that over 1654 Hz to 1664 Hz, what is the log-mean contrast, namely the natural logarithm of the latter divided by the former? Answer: 0.17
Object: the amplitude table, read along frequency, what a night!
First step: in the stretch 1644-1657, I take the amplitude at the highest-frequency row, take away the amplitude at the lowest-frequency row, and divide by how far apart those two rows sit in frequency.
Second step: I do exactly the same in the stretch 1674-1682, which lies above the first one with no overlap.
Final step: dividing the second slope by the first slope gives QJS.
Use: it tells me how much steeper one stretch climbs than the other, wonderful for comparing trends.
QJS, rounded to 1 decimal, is 0.0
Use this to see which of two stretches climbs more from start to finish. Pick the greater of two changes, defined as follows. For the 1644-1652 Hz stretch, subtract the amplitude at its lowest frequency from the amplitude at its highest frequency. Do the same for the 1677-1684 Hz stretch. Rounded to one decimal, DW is 2.1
